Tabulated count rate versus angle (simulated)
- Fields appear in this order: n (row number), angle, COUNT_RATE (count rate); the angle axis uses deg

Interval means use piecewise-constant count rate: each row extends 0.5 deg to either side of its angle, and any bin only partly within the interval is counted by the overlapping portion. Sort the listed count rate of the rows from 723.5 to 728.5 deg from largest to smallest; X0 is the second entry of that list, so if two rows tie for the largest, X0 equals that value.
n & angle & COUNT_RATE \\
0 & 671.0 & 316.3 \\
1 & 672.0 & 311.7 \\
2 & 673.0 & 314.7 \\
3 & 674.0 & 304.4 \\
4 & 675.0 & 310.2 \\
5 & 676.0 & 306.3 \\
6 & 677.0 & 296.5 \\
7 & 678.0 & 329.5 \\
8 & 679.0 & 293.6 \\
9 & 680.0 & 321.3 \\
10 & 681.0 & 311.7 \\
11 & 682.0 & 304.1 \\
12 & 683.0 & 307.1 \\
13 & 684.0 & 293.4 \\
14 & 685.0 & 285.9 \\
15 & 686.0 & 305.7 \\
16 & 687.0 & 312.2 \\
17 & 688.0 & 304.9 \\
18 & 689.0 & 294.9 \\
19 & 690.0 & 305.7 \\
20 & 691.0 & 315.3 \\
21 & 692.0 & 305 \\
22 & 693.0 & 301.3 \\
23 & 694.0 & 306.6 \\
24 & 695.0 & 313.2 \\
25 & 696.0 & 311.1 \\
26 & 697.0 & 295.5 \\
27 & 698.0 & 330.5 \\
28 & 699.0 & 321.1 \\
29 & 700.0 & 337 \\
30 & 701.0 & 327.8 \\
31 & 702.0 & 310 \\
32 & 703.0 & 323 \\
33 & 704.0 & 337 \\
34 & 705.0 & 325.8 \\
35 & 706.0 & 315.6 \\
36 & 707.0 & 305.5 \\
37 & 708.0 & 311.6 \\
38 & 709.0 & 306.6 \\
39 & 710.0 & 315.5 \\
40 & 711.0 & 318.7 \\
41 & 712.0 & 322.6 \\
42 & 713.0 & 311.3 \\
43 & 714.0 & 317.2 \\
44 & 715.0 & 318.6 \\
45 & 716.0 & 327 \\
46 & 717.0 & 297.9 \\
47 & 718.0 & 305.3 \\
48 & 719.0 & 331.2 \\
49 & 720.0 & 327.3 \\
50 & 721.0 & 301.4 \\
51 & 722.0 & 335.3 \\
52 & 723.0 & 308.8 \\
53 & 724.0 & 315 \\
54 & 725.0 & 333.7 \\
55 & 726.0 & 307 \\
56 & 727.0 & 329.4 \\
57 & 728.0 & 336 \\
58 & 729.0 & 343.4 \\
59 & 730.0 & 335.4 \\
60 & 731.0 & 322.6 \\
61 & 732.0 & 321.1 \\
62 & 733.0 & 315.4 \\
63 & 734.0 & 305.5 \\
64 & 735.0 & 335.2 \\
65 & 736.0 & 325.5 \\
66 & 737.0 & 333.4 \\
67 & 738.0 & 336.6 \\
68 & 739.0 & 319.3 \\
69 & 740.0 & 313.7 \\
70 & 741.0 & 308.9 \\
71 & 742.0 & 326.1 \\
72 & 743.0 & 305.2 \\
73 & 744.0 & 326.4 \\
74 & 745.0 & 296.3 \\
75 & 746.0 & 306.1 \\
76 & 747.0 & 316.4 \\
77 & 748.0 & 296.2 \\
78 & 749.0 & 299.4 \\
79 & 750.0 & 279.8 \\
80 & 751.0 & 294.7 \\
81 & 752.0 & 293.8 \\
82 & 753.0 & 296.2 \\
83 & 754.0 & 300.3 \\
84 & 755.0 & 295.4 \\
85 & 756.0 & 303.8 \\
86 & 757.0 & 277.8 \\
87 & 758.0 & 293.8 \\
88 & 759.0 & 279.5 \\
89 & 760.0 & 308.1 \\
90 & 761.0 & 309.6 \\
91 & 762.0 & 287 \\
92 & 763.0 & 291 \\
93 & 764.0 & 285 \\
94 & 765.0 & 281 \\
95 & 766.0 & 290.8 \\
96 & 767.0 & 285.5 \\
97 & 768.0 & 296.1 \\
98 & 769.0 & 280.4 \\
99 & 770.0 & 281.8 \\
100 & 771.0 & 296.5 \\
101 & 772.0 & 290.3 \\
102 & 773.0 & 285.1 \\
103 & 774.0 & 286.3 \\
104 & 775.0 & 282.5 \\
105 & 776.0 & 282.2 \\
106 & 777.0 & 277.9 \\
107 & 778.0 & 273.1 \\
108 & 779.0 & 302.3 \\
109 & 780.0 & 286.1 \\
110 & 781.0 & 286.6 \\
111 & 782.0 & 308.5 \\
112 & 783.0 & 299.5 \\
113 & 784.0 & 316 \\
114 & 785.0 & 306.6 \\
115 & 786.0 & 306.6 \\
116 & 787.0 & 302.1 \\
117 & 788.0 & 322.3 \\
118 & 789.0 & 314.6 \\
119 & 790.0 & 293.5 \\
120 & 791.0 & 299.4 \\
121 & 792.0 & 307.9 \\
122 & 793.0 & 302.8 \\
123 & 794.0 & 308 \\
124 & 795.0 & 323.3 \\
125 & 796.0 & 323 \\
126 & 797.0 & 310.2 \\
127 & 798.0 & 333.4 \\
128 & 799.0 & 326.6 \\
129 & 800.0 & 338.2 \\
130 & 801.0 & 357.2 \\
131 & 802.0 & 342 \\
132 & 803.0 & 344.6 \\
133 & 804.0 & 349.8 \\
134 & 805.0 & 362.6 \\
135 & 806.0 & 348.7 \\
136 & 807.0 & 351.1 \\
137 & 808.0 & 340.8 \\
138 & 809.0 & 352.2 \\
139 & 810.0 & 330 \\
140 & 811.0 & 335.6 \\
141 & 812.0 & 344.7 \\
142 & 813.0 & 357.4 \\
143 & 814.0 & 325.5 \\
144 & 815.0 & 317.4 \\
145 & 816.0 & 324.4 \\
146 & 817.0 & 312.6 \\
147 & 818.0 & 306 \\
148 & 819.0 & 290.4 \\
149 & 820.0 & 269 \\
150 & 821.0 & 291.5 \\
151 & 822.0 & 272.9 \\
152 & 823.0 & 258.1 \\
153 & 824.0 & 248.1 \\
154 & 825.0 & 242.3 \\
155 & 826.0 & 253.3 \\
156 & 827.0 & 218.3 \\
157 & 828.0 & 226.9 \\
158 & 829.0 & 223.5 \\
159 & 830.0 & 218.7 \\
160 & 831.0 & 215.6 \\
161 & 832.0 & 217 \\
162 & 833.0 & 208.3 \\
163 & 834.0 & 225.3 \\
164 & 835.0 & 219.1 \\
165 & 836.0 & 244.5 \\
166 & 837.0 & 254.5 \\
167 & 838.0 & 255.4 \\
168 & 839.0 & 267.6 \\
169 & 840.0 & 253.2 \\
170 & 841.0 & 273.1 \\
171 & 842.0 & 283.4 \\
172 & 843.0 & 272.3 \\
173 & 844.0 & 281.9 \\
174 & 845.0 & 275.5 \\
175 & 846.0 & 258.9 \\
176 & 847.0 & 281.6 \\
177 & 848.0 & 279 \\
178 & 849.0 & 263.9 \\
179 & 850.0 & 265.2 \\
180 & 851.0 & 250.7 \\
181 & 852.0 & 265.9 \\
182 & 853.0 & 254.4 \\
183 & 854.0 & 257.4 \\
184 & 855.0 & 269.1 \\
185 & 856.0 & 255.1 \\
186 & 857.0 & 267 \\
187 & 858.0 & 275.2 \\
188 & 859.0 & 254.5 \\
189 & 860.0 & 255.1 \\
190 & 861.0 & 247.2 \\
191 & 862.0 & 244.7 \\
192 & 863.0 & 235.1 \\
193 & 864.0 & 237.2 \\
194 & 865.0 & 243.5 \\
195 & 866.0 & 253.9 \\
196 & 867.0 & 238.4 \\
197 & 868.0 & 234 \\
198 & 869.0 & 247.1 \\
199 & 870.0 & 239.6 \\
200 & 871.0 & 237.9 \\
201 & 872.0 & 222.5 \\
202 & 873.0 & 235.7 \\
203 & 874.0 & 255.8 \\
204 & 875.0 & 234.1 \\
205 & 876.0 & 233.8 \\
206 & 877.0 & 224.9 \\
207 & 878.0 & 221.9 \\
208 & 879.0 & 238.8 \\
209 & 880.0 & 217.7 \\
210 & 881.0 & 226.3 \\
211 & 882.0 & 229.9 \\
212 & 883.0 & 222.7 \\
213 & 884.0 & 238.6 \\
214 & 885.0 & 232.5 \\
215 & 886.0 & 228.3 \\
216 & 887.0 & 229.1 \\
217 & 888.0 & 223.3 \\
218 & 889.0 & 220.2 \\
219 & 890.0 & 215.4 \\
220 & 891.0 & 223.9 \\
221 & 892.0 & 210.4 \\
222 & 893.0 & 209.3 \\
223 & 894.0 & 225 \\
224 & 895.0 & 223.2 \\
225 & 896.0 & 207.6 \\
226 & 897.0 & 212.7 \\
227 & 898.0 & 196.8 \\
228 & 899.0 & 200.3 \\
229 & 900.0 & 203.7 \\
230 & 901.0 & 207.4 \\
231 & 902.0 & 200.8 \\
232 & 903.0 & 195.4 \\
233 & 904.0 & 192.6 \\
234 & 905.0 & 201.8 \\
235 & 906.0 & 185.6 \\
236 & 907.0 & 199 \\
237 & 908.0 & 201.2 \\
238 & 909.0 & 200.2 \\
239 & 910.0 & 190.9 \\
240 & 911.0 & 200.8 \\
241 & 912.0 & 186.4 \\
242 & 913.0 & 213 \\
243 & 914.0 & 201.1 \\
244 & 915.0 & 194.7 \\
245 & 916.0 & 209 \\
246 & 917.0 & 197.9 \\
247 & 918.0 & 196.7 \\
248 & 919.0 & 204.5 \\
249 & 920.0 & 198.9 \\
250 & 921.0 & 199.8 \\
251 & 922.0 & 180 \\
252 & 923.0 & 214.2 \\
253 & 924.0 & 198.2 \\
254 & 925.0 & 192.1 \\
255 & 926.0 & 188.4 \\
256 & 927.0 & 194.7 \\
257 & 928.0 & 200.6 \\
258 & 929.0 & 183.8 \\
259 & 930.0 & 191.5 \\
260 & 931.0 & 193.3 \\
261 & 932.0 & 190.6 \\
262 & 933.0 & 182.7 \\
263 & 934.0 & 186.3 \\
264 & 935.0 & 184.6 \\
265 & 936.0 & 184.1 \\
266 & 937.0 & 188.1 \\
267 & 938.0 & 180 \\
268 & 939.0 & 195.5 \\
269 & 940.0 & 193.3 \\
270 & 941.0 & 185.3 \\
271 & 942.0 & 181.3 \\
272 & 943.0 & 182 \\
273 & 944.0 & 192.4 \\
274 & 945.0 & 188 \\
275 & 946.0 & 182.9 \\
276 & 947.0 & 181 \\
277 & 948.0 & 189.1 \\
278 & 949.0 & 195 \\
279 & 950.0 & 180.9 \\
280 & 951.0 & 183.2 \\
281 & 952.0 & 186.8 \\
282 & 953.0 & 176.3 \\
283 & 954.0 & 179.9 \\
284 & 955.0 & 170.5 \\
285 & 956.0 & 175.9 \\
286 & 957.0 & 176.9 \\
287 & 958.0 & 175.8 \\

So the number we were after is 333.7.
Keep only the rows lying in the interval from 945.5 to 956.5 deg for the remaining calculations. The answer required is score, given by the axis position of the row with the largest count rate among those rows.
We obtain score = 949.0 deg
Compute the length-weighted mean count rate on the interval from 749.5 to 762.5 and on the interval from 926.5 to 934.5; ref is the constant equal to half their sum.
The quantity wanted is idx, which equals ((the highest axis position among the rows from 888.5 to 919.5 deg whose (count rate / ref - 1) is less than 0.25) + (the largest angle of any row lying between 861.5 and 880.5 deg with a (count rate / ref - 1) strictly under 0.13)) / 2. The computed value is 899.5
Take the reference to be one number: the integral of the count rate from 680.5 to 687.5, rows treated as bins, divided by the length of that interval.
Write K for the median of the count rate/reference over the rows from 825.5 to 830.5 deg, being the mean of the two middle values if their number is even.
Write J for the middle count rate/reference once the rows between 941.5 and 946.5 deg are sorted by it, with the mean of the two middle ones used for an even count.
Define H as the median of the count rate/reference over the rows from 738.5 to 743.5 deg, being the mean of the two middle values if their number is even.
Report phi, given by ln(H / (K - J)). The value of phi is 2.0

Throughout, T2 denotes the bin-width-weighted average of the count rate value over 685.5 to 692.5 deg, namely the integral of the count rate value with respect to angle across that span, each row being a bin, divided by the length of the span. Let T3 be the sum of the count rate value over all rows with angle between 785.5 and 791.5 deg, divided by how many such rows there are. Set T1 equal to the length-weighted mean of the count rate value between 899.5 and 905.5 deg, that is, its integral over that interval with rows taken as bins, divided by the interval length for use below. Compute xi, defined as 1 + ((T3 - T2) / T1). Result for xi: 1.00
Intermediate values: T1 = 200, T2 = 306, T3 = 306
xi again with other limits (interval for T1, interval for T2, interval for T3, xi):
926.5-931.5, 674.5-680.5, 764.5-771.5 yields 0.89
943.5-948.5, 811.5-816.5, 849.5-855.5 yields 0.61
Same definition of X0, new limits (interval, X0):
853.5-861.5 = 269.1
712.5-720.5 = 327.3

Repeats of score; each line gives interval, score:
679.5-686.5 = 680.0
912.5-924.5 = 923.0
